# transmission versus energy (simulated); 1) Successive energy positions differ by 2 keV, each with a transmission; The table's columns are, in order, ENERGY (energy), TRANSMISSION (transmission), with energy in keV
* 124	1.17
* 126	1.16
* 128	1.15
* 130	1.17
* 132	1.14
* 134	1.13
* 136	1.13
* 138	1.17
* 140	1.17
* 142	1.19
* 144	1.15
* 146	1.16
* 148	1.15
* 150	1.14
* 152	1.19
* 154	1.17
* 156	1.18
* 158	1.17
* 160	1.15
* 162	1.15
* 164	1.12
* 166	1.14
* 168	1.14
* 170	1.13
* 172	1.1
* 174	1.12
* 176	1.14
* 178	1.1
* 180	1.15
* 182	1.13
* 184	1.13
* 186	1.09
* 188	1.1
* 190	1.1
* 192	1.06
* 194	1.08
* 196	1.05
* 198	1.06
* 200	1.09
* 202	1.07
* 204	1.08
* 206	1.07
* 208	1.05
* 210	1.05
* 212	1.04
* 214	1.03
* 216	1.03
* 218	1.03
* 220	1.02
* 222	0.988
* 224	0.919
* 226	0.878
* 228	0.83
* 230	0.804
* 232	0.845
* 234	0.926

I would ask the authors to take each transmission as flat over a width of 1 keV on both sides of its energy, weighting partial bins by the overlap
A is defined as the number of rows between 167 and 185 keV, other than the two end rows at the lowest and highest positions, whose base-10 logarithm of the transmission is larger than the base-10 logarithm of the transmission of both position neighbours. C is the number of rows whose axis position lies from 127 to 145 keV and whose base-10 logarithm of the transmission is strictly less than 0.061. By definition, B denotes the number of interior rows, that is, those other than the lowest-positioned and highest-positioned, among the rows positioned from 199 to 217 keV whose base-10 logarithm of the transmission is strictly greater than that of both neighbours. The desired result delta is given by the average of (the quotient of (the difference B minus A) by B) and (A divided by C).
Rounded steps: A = 2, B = 1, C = 5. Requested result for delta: -0.3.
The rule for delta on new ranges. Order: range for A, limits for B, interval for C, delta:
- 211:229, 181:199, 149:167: 0.5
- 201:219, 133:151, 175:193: 0.3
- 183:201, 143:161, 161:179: 0.4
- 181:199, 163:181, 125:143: 0.1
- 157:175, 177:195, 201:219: 0.5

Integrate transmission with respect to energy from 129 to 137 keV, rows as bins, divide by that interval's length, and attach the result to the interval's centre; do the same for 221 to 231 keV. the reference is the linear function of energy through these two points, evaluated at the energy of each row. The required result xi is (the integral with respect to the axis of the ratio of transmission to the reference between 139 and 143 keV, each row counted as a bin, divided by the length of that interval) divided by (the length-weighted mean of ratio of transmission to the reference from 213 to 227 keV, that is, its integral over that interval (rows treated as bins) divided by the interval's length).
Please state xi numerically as 0.96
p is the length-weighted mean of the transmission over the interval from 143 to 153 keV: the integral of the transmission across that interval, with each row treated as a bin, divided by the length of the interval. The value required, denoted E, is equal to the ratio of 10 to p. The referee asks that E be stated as 8.6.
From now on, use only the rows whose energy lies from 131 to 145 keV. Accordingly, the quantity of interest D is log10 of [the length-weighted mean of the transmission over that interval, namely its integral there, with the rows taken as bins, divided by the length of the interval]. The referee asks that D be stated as 0.062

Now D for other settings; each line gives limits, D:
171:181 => 0.050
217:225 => -0.005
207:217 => 0.017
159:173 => 0.054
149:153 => 0.066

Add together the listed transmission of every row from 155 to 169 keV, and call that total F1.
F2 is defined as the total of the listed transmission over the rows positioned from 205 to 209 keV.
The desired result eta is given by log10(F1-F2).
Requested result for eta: 0.77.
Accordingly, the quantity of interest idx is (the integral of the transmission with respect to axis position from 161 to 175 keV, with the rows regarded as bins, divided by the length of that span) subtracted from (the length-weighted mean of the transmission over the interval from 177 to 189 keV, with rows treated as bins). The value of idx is -0.01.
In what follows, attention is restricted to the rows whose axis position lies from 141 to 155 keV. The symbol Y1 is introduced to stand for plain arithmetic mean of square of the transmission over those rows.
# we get 1.36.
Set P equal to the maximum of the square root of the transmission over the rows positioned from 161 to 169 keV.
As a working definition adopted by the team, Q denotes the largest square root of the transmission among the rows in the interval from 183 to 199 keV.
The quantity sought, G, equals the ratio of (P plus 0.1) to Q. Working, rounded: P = 1.07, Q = 1.06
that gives 1.10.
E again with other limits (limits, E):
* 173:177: 8.8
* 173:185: 8.9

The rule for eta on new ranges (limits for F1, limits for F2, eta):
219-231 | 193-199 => 0.35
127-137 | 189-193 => 0.55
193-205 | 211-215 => 0.64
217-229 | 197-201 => 0.55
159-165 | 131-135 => 0.06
